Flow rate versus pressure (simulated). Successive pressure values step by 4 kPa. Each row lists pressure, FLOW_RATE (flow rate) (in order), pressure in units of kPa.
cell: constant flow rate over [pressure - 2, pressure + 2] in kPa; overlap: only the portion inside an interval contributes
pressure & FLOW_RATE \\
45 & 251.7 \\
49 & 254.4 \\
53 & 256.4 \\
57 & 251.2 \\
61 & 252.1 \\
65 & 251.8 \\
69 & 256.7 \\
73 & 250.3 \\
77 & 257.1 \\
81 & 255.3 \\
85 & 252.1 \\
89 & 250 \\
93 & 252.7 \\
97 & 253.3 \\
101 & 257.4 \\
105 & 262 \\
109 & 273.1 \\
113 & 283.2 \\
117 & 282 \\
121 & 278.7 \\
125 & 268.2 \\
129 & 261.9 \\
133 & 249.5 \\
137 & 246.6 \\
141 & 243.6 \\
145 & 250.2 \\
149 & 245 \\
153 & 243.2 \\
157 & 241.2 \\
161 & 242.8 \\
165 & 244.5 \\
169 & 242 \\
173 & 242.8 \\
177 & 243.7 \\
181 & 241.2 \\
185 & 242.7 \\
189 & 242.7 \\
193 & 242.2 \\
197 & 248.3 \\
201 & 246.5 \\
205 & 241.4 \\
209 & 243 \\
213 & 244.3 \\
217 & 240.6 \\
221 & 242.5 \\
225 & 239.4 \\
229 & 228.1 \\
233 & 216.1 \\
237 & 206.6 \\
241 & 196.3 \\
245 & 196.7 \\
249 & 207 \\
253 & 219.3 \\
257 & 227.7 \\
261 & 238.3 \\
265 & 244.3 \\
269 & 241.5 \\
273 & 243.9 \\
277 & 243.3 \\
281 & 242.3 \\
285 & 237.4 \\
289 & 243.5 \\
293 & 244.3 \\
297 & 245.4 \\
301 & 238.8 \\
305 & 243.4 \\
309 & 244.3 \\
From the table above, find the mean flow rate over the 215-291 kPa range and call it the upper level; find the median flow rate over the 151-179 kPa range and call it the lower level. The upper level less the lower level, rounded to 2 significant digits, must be -14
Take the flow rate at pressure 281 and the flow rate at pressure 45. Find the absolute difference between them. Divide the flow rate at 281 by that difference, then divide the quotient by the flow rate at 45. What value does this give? 0.10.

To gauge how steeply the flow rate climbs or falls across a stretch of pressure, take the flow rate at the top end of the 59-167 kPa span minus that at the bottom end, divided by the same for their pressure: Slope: -0.073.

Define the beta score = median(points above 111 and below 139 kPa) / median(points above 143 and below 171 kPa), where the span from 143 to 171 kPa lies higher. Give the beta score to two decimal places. 1.10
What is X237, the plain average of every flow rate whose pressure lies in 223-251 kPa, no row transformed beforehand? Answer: 213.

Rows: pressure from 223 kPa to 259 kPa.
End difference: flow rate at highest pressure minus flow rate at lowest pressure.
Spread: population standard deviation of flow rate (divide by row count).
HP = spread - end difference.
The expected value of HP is 26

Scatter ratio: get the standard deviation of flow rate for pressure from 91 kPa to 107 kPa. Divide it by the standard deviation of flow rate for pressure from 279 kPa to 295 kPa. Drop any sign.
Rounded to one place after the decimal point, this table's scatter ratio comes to 1.4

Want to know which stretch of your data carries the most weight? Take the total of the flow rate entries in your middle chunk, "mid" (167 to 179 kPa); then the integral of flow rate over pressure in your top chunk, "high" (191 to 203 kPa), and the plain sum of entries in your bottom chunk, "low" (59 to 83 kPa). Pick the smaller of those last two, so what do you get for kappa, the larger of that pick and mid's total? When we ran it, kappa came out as 1523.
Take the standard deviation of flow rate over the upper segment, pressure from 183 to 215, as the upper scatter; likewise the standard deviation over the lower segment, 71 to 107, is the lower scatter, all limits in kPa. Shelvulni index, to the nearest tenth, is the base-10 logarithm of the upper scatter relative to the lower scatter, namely -0.2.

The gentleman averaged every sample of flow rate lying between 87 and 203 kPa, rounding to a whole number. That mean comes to 252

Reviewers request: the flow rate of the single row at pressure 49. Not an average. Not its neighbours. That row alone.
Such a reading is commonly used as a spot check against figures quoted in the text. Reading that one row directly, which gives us 254.4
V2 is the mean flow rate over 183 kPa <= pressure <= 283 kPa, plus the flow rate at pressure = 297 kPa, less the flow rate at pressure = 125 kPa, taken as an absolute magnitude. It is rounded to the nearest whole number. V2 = 210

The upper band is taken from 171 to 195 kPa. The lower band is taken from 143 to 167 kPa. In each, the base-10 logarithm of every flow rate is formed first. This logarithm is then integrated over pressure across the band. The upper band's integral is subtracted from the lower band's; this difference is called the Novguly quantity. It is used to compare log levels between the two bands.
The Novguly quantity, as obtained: 0.1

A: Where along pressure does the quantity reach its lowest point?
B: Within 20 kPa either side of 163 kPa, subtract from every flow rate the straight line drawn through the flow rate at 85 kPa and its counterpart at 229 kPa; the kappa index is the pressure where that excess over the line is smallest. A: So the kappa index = 157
